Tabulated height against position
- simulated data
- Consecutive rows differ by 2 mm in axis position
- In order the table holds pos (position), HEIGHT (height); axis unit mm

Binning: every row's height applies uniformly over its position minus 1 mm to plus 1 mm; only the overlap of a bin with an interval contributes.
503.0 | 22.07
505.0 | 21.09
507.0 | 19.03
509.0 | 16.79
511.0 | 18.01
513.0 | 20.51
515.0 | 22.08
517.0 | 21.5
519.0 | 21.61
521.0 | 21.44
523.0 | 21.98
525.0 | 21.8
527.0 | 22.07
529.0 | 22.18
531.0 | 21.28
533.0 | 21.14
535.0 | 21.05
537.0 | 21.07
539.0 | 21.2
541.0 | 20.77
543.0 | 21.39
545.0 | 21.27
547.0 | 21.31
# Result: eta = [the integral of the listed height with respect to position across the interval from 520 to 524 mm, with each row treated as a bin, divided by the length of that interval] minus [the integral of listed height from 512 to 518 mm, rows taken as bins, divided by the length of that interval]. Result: 0.35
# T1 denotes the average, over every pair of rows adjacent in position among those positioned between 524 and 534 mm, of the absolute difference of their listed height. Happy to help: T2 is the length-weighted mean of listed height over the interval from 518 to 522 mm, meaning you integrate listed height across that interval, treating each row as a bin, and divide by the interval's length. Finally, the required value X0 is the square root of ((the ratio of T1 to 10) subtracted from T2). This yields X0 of 4.64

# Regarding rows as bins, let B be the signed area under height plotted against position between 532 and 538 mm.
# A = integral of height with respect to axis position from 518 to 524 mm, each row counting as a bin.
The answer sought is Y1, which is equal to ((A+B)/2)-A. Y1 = -2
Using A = 130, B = 127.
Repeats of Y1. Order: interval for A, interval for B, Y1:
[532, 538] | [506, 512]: -9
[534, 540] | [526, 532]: 2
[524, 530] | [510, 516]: -5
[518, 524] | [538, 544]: -2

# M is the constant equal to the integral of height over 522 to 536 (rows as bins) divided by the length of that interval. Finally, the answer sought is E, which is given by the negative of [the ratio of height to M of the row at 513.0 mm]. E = -0.95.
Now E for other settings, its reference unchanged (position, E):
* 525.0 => -1.01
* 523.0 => -1.02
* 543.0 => -0.99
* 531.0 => -0.98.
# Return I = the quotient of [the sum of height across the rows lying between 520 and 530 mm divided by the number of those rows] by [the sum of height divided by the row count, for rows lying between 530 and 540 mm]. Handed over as 1.04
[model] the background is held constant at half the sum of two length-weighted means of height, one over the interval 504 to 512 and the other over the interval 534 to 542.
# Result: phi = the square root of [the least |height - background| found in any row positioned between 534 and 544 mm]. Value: 0.95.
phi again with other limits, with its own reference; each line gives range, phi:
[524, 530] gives 1.39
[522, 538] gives 1.08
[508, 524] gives 0.80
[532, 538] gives 1.08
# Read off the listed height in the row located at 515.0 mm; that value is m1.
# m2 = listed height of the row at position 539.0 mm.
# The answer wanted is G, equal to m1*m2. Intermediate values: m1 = 22.08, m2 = 21.2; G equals 468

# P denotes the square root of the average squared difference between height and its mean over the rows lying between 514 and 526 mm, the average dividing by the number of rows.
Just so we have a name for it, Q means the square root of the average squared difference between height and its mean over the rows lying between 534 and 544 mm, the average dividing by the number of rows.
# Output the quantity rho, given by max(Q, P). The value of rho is 0.2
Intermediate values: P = 0.24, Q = 0.20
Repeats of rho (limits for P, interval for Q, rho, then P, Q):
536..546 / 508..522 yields 1.9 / 0.21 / 1.90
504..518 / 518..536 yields 1.8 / 1.82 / 0.39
